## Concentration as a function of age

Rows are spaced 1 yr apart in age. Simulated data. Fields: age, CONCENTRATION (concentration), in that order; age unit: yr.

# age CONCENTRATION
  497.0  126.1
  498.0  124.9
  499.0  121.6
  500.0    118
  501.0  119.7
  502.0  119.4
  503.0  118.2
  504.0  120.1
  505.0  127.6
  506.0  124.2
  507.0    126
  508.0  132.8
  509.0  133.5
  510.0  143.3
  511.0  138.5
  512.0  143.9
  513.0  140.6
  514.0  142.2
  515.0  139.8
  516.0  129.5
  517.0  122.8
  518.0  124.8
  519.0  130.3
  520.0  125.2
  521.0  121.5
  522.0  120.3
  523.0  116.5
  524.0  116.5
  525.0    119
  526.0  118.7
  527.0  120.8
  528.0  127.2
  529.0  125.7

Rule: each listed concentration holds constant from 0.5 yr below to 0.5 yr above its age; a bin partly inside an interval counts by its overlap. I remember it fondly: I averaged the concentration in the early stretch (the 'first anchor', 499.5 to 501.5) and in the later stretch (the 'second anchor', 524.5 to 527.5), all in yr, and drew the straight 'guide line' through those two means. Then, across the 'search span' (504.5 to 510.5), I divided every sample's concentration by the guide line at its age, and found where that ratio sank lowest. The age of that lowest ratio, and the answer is 506.0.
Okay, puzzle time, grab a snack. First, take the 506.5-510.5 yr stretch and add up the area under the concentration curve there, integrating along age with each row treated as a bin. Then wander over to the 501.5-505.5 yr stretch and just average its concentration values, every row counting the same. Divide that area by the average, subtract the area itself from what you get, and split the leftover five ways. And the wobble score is -106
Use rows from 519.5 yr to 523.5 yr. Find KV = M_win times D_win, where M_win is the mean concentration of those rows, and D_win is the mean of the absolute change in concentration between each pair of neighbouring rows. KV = 351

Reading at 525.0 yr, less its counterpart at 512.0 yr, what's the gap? -25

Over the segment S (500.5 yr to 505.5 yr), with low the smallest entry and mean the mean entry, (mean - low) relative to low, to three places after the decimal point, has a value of 0.024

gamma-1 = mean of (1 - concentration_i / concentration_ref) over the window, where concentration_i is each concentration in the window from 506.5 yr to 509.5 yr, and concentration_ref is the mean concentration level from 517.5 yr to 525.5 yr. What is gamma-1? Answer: -0.074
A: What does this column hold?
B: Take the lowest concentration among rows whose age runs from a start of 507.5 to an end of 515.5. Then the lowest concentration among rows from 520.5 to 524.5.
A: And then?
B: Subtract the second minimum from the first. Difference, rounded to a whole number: 16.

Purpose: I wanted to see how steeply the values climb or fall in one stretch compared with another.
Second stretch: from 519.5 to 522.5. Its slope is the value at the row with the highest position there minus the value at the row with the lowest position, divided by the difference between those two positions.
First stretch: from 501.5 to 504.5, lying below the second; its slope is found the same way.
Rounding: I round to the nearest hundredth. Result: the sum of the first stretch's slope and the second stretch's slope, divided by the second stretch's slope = 0.86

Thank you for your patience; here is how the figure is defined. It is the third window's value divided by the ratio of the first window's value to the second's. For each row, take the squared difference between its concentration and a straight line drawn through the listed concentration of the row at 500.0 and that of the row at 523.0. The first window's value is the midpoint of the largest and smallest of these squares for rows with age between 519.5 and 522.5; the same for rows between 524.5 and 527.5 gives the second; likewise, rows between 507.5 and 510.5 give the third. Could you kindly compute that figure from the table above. 140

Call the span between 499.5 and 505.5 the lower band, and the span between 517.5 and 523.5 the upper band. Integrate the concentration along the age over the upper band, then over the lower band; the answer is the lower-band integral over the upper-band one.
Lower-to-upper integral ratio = 0.98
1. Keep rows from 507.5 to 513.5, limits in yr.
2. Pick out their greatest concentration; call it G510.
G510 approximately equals 143.9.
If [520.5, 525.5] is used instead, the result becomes 121.5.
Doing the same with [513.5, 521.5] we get 142.2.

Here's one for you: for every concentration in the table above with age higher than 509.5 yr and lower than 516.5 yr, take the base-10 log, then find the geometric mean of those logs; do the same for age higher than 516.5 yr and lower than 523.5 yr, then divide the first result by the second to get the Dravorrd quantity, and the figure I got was 1.03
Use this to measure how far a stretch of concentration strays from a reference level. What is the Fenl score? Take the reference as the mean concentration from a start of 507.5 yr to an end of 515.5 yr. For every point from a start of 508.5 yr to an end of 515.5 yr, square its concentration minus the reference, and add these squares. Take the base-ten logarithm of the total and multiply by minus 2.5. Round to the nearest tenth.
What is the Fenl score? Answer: -4.8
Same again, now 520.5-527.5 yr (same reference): -8.7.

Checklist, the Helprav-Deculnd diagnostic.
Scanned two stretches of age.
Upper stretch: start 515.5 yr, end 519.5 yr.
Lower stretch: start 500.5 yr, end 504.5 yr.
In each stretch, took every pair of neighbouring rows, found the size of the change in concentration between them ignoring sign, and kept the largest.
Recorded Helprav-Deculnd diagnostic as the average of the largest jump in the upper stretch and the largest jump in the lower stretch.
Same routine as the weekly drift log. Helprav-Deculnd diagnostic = 4.3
